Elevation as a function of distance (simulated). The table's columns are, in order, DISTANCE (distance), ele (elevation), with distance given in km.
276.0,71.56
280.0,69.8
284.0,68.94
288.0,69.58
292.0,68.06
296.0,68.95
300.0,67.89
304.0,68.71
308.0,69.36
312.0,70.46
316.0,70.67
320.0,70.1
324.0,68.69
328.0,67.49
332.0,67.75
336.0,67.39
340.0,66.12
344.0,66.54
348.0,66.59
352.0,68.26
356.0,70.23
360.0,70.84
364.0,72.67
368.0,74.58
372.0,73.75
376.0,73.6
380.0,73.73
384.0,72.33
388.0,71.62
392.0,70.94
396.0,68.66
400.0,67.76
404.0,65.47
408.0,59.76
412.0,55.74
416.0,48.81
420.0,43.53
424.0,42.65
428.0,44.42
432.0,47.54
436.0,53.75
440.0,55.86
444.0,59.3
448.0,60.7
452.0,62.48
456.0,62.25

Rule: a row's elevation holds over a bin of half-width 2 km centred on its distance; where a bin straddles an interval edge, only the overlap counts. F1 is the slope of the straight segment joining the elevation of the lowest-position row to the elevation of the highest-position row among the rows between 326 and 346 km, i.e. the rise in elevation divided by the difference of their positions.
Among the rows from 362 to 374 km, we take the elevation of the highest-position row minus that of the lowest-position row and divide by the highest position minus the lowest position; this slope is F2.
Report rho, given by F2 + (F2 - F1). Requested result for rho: 0.3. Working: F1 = -0.06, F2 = 0.1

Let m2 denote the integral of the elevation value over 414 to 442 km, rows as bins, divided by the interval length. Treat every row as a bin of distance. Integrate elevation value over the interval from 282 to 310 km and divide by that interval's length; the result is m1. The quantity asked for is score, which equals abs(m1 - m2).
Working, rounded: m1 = 68.8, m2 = 48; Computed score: 20.7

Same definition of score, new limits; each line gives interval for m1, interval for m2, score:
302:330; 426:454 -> 14.5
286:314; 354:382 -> 3.8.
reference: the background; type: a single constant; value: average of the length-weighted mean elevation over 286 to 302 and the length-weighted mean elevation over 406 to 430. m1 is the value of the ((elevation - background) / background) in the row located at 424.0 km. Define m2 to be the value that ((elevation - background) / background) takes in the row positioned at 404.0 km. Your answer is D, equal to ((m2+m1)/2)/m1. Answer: 0.30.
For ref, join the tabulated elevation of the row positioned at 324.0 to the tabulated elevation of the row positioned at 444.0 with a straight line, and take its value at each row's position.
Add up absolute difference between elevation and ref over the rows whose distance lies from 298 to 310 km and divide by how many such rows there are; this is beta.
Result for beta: 2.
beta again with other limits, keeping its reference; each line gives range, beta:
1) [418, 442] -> 12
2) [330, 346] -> 1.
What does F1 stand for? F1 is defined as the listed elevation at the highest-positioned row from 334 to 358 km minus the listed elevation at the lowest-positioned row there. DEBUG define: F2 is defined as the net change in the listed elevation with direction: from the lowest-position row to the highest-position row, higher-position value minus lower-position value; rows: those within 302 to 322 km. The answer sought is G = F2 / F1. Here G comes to 0.5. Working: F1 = 3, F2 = 1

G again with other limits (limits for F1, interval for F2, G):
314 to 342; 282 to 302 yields 0.2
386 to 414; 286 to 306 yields 0.1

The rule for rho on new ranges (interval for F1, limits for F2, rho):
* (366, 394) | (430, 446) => 2.1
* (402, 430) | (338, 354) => 1.2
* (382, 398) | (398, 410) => -1.7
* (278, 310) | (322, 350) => -0.2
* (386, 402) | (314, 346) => 0.0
